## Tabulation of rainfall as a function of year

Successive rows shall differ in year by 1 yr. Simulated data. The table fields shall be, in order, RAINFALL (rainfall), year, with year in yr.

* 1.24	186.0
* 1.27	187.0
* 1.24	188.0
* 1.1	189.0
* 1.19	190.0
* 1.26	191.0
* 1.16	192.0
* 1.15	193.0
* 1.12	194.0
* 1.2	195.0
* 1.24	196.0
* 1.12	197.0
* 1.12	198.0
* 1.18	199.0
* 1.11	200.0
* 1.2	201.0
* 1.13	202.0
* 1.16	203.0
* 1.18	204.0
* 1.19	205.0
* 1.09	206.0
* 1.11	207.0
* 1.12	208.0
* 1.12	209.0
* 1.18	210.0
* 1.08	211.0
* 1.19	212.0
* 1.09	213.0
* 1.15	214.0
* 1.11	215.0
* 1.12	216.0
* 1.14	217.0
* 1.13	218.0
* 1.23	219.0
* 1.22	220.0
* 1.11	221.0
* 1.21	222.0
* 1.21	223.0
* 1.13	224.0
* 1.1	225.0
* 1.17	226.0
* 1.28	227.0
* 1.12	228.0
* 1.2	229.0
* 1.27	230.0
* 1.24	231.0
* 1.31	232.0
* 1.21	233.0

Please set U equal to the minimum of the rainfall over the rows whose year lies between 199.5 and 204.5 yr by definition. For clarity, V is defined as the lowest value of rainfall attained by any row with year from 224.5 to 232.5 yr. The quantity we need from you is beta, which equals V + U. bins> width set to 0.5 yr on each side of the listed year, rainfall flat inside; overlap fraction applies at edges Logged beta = 2.21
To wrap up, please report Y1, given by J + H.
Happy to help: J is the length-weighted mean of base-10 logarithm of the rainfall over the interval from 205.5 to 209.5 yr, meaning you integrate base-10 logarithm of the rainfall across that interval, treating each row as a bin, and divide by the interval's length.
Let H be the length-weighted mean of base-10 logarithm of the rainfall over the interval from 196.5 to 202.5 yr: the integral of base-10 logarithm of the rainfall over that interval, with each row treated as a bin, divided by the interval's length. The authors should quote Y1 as 0.103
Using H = 0.058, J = 0.045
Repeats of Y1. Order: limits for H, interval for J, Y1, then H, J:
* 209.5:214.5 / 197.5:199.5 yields 0.116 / 0.056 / 0.061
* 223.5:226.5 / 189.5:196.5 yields 0.129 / 0.054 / 0.075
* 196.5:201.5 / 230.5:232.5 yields 0.164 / 0.059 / 0.105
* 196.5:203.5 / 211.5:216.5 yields 0.113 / 0.059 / 0.054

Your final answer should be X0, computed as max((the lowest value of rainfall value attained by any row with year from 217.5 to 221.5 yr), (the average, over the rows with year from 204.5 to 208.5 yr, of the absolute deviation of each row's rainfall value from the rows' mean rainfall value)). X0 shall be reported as 1.11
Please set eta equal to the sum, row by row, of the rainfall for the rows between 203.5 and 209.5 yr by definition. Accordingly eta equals 6.8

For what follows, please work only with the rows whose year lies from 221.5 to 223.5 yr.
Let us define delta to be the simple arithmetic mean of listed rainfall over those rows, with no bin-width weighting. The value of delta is 1.21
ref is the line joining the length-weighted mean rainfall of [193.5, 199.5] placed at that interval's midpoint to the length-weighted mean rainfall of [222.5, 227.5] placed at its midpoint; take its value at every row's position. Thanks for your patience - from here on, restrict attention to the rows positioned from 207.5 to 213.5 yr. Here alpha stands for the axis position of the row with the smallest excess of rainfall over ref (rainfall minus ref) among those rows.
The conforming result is 211.0 yr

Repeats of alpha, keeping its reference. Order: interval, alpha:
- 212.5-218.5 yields 213.0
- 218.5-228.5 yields 225.0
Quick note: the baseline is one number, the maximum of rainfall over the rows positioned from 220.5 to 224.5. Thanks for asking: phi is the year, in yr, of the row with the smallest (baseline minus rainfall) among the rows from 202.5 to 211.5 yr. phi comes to 205.0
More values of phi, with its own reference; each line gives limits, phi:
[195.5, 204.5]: 196.0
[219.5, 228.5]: 227.0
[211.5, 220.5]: 219.0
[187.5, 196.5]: 191.0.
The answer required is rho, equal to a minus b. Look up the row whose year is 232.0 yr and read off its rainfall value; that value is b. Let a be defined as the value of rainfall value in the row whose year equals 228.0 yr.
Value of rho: -0.19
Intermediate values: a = 1.12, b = 1.31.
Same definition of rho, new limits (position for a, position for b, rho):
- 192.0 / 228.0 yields 0.04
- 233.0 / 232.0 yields -0.10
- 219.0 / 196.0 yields -0.01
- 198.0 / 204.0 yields -0.06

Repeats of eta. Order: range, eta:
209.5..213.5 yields 4.5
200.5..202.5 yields 2.3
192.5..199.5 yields 8.1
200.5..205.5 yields 5.9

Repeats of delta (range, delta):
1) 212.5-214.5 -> 1.12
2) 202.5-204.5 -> 1.17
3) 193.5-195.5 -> 1.16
